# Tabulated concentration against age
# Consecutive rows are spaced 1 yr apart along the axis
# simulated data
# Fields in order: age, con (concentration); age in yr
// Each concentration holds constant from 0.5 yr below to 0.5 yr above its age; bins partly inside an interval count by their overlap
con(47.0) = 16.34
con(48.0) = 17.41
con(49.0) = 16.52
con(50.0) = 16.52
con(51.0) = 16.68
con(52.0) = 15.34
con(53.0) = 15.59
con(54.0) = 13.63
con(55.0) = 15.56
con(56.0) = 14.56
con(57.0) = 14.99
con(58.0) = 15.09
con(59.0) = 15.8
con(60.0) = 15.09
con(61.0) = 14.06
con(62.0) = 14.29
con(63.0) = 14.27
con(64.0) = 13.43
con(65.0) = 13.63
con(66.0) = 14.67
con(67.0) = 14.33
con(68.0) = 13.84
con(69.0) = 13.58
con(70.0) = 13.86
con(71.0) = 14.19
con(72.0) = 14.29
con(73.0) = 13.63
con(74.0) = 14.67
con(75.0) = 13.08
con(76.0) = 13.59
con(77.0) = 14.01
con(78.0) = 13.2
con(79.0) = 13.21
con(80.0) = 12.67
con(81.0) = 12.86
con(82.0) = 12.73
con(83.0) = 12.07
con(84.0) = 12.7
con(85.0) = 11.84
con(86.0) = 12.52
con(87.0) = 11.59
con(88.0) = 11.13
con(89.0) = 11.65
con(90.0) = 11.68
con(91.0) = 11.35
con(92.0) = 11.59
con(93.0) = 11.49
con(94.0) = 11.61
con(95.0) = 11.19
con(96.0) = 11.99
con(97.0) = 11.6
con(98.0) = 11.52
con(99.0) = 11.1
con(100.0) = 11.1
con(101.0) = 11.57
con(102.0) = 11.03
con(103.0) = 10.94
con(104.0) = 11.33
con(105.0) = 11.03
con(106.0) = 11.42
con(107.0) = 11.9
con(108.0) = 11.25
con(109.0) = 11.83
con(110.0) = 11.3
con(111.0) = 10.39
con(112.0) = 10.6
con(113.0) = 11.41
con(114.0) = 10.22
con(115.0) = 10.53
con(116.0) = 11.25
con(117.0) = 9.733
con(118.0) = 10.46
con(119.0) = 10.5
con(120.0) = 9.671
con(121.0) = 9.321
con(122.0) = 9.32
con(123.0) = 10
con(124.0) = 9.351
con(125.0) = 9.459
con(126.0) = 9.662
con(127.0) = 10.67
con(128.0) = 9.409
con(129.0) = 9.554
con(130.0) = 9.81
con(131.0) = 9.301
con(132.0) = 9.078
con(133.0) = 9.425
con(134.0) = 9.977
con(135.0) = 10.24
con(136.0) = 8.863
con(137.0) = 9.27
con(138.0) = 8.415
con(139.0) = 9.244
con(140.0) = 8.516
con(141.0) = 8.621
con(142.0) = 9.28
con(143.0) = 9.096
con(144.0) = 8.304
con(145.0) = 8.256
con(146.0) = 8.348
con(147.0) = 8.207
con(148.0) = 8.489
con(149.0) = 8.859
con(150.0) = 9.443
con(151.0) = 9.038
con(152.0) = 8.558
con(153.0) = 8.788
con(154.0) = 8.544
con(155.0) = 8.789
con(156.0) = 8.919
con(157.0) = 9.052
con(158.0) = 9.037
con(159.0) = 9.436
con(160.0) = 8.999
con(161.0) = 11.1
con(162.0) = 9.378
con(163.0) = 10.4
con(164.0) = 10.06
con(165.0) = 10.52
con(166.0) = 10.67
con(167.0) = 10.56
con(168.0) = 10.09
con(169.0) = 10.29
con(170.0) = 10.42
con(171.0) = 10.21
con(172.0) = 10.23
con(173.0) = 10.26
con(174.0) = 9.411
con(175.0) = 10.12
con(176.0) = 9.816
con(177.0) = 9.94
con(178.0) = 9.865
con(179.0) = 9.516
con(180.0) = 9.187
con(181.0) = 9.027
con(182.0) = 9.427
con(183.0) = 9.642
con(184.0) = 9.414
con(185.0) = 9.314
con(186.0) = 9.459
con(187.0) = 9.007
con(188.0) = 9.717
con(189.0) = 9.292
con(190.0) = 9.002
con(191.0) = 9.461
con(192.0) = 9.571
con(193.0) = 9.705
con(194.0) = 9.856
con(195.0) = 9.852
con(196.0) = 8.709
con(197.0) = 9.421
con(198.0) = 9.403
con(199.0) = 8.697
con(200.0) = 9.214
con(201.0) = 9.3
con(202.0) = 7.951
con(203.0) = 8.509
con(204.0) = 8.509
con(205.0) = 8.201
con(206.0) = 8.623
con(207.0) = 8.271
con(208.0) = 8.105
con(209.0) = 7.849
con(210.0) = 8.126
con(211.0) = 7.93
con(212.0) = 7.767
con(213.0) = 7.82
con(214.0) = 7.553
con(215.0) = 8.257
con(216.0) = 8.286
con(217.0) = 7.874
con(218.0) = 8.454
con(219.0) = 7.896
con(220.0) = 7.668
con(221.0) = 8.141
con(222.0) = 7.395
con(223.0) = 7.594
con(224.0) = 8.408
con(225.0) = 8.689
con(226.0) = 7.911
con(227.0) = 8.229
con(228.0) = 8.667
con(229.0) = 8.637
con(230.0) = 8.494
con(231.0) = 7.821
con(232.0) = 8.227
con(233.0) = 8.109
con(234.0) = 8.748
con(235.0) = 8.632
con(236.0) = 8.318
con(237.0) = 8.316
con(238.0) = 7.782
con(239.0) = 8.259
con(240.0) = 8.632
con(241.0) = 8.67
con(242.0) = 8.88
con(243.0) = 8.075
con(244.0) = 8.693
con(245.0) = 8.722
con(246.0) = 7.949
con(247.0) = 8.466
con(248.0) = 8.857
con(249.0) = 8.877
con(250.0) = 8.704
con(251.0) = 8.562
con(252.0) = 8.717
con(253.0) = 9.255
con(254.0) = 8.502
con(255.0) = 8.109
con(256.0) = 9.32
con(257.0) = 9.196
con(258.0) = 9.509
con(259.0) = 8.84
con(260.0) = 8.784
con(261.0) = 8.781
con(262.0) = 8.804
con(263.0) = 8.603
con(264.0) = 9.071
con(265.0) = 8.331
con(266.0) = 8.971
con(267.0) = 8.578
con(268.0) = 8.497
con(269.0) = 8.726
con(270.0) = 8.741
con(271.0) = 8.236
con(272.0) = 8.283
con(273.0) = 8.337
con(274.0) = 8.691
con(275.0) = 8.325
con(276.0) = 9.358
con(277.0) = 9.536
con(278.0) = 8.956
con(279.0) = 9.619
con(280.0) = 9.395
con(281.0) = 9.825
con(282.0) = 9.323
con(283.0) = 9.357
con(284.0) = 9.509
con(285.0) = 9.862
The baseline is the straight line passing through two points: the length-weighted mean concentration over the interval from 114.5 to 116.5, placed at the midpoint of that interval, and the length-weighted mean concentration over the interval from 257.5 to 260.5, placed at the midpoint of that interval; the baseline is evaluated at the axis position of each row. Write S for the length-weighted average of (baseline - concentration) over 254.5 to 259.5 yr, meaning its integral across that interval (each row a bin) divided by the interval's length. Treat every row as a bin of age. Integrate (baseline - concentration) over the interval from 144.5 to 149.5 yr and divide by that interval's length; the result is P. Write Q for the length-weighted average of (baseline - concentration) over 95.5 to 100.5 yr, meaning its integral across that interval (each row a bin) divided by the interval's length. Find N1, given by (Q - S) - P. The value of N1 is -2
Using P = 2.1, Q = -0.3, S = 0.1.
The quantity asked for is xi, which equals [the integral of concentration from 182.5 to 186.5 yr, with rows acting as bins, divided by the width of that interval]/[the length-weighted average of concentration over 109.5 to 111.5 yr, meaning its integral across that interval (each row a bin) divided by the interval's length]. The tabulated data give 0.87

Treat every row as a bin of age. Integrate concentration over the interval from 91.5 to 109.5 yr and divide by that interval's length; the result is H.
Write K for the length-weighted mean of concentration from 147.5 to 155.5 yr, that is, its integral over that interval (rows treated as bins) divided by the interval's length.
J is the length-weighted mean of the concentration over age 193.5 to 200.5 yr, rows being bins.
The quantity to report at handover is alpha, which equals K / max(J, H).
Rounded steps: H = 11.4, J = 9.3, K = 8.8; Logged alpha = 0.77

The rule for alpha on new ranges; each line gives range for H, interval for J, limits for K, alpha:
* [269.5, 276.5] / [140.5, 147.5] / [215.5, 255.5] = 0.97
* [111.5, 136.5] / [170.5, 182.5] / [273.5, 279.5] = 0.92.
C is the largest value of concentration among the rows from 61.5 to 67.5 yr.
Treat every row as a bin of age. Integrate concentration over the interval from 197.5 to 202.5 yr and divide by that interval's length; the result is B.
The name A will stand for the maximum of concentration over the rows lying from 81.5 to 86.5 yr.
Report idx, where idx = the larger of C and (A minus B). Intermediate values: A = 12.73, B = 8.9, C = 14.67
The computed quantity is 14.7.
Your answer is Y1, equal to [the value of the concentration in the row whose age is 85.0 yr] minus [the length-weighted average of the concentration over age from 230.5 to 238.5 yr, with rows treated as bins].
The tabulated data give 3.6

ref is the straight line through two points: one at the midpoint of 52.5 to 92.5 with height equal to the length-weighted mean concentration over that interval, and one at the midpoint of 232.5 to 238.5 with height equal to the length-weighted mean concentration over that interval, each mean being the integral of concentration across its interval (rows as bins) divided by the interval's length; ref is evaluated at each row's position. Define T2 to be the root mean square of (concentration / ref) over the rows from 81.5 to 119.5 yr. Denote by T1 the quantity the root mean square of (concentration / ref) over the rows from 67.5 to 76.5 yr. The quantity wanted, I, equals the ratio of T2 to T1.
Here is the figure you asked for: 0.88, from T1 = 1.02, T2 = 0.90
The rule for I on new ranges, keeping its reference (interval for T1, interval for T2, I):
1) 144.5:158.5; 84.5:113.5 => 1.13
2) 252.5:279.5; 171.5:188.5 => 0.79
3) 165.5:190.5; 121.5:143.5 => 0.84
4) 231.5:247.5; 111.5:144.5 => 0.80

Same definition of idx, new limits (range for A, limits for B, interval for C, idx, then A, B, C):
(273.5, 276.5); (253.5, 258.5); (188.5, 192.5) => 9.6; 9.358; 8.9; 9.571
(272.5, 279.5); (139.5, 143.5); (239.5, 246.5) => 8.9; 9.619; 8.9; 8.88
